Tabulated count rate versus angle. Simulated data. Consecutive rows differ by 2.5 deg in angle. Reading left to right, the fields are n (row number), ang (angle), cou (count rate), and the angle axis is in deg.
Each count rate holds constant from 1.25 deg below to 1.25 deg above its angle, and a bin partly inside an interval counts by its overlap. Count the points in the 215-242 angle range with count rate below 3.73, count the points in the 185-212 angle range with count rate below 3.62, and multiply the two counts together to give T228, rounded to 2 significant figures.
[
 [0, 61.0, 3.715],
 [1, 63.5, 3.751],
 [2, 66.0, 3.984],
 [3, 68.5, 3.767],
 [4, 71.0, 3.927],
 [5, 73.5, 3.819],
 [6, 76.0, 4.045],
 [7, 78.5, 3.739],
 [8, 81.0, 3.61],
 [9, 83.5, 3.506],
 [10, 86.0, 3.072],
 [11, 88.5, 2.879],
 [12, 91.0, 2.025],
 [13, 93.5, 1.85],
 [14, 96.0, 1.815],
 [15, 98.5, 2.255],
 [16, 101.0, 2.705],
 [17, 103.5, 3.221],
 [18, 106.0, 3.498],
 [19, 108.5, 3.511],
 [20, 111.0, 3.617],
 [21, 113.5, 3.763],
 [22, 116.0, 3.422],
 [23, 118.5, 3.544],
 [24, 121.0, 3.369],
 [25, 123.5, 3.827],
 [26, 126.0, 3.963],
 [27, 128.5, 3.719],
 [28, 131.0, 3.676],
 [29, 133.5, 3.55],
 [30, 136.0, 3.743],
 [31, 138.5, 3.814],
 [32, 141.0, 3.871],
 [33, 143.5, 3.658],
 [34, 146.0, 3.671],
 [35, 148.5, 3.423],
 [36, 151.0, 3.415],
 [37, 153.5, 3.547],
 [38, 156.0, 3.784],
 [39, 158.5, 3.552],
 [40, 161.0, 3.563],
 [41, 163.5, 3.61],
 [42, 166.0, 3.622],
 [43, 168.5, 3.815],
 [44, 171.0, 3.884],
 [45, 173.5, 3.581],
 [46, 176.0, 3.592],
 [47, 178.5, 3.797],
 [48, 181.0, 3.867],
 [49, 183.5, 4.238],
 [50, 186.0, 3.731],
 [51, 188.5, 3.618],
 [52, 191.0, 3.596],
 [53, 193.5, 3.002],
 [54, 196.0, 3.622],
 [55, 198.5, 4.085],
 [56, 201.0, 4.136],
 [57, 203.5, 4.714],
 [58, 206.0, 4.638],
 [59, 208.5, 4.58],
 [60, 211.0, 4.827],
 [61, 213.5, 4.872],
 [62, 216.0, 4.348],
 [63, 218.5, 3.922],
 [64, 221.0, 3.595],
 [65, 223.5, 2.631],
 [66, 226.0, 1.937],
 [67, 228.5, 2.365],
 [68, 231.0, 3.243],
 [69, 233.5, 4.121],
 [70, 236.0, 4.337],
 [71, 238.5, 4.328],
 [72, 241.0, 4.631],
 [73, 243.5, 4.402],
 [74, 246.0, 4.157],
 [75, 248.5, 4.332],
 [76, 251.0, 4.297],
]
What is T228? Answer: 15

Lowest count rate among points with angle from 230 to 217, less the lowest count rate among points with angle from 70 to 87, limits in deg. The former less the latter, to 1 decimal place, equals -1.1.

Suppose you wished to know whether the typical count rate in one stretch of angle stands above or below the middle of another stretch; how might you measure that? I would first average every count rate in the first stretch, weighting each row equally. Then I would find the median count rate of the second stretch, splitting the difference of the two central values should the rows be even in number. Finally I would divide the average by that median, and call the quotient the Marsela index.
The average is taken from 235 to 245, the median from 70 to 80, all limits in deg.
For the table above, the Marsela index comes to 1.1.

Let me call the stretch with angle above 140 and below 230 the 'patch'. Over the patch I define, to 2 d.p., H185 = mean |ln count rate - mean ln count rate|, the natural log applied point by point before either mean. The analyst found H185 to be 0.12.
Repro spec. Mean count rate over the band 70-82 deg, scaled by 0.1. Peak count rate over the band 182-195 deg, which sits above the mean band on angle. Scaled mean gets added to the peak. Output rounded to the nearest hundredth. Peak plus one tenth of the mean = 4.62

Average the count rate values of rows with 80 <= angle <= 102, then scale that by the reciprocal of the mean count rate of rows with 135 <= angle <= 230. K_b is 0.70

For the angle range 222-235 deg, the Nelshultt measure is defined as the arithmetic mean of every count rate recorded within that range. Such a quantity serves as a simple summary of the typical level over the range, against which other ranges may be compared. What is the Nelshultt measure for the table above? 2.9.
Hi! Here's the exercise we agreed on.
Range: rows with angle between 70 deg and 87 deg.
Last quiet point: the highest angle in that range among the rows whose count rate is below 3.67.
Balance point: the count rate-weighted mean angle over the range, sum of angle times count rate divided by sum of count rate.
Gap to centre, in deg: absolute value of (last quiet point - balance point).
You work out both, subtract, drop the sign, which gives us 7.9 deg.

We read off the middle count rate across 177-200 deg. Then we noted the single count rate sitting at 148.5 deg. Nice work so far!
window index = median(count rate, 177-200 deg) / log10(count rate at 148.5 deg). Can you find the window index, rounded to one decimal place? 7.0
